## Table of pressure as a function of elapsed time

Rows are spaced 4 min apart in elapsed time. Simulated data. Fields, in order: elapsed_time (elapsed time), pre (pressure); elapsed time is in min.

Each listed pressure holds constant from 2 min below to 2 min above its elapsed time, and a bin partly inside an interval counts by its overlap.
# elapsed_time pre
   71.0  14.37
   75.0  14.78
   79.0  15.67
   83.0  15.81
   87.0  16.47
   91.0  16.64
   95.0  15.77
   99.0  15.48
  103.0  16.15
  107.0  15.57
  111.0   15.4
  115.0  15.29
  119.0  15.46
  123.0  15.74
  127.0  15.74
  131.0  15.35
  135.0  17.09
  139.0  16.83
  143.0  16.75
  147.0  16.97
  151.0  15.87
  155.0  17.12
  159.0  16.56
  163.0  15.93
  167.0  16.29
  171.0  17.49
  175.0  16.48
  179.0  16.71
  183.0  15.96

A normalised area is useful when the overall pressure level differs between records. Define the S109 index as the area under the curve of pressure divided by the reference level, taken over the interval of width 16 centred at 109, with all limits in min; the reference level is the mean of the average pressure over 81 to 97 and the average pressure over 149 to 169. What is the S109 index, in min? 15.3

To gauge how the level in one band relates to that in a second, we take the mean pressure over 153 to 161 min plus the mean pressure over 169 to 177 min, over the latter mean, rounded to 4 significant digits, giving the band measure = 1.991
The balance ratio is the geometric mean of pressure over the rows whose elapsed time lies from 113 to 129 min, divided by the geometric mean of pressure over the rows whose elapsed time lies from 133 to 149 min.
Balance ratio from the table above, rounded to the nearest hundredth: 0.92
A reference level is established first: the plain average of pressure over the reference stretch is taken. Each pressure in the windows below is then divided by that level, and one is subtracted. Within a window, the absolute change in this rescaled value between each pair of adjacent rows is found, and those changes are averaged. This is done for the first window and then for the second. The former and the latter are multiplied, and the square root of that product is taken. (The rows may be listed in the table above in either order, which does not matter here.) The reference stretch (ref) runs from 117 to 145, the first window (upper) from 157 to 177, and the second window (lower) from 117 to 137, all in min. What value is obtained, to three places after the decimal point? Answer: 0.043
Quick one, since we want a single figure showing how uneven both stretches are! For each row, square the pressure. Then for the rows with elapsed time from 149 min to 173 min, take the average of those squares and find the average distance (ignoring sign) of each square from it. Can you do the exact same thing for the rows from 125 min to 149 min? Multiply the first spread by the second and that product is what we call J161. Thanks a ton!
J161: 335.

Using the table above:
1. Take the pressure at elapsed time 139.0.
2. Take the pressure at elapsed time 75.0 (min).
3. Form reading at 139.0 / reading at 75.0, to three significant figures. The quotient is 1.14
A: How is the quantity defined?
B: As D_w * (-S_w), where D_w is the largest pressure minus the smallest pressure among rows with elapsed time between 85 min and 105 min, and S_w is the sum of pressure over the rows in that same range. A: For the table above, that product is -93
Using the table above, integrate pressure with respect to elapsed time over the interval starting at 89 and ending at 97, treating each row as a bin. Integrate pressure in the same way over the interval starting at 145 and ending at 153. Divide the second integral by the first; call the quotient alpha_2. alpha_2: 1.01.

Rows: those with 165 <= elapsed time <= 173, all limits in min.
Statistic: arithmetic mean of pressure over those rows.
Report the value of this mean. 16.9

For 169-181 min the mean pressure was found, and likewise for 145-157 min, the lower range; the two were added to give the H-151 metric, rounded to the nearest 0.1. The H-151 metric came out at 33.5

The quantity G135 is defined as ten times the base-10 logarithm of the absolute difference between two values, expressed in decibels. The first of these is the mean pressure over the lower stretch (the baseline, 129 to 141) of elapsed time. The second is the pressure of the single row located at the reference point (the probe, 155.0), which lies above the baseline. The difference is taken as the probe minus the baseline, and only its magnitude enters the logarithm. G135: -2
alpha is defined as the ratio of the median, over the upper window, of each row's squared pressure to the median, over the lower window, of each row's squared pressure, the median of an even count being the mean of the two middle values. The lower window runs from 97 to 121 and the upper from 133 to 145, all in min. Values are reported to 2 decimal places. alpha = 1.18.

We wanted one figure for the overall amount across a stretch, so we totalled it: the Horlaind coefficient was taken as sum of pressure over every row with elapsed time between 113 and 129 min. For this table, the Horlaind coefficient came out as 62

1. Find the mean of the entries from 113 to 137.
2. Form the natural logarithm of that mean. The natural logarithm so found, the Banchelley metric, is 2.759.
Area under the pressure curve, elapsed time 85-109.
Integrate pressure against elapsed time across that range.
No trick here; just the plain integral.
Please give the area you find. 384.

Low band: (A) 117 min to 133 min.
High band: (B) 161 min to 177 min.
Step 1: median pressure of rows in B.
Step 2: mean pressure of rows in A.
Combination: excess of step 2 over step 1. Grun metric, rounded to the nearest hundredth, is -0.81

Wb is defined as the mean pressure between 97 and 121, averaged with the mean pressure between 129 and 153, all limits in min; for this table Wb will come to 16.0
